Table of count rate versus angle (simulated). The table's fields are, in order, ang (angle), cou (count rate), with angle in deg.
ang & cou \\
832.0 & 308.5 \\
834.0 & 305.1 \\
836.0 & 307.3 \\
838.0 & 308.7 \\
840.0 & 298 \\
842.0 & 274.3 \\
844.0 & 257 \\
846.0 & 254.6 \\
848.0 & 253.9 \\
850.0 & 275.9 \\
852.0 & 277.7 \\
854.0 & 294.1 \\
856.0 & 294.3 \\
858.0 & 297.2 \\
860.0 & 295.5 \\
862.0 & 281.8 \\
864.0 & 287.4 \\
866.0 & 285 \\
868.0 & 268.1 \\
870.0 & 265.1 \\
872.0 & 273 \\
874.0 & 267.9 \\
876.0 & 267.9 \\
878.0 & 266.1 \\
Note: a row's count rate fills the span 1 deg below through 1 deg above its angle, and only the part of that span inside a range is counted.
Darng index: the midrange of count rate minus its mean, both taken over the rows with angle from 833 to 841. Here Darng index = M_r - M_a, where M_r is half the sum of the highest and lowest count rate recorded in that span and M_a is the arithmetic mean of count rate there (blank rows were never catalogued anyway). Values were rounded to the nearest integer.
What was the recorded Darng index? -1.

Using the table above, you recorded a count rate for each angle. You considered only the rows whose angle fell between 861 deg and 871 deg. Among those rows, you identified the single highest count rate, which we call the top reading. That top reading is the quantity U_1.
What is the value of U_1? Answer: 287.4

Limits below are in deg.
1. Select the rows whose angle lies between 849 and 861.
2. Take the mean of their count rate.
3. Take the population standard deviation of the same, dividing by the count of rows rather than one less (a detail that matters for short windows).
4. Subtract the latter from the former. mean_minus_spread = 280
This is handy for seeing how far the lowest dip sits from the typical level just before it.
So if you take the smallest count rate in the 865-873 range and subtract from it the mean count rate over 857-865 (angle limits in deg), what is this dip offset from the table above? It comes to -25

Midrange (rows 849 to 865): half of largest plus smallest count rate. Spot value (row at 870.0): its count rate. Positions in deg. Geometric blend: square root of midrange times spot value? 276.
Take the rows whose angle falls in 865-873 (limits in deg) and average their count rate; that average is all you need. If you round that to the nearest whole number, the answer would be 273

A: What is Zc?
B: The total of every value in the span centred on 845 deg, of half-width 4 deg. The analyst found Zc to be 1040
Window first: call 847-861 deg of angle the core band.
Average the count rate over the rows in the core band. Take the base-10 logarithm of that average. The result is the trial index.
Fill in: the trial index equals 2.45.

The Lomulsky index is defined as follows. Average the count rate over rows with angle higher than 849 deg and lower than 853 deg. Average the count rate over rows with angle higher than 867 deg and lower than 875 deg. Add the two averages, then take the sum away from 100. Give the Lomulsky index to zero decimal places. -445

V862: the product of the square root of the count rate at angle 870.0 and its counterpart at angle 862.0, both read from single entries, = 273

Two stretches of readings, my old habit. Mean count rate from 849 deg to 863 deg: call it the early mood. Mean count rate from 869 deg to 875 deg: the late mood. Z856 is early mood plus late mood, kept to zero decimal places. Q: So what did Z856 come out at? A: 557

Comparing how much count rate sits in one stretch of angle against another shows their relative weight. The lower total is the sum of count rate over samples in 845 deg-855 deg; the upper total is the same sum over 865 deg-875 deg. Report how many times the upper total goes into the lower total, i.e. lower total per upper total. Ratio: 1.00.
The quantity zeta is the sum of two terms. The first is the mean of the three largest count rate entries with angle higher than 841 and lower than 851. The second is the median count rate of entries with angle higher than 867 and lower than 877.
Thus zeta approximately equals 537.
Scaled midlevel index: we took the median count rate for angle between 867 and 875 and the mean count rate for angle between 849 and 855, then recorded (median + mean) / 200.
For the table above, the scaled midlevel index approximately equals 2.75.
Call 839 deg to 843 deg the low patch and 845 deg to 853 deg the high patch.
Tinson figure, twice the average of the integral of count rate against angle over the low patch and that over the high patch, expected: 3269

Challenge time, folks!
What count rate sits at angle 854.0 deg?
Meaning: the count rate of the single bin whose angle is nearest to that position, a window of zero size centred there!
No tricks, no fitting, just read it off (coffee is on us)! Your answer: 294.1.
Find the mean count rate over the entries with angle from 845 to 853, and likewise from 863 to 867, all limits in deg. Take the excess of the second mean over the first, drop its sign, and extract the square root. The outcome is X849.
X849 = 4.5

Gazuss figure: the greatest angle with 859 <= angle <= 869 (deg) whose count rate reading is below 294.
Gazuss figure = 868.0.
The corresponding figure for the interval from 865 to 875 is 874.0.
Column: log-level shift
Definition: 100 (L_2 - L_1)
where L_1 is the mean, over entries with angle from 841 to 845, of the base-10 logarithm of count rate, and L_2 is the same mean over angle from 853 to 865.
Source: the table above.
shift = 4.1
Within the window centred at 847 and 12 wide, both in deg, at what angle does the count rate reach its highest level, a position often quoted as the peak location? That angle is 852.0 deg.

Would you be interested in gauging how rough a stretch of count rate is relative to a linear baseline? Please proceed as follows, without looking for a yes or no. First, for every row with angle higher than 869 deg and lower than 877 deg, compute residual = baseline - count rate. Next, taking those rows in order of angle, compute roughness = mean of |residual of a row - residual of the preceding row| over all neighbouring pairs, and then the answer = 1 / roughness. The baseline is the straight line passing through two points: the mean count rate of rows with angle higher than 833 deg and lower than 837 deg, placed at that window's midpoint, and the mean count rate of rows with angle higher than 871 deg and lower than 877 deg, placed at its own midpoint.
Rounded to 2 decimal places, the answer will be 0.20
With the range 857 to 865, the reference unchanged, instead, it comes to 0.15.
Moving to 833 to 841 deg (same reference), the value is 0.19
